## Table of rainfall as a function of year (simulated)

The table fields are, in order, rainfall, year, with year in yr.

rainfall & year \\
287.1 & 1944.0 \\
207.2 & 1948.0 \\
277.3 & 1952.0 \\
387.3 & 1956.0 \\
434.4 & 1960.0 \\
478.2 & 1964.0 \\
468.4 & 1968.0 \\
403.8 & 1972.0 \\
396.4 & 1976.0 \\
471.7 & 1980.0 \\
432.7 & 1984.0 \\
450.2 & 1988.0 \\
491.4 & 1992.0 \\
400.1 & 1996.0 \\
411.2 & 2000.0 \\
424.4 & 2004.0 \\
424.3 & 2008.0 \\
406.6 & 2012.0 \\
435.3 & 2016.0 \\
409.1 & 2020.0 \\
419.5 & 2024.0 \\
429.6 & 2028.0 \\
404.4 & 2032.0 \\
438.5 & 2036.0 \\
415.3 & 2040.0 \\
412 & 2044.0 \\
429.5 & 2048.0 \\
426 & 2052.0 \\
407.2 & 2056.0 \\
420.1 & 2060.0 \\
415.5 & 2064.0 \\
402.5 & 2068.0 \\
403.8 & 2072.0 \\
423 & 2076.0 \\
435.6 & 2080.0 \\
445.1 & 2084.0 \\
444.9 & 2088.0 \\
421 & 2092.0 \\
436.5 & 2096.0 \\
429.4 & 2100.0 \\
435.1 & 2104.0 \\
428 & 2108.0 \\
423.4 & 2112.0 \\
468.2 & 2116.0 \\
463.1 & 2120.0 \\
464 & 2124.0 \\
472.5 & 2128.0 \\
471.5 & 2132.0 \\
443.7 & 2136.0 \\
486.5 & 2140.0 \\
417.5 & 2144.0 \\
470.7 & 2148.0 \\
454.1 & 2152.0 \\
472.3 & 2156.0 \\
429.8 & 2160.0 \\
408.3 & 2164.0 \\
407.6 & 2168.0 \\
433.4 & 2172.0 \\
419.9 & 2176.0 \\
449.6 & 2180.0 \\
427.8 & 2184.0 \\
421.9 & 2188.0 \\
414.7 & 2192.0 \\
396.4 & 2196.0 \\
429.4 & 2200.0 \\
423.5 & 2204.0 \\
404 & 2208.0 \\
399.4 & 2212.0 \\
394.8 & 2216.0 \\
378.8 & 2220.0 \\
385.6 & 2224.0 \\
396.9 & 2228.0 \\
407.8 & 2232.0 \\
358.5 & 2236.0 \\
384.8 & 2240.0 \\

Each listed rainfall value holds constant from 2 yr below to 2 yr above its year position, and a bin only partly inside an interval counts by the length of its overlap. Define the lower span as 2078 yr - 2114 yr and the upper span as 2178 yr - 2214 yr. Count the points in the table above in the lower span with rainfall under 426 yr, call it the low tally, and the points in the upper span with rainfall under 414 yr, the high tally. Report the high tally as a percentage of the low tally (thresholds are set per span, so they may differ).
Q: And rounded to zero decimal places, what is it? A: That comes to 150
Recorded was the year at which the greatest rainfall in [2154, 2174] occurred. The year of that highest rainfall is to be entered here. 2156.0 yr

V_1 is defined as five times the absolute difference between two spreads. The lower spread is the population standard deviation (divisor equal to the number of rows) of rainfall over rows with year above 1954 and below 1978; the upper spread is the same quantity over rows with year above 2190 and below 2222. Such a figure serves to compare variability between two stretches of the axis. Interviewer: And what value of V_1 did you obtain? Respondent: 98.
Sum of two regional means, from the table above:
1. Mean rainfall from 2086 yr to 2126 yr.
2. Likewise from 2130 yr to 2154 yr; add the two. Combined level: 899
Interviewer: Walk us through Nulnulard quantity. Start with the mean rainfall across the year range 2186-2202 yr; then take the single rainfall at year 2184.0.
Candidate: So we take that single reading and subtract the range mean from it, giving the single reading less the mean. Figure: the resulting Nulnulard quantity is 12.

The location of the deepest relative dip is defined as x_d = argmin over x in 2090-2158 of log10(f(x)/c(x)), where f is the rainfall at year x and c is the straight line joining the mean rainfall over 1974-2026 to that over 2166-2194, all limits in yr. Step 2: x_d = 2144.0 yr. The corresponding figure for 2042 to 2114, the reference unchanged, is 2068.0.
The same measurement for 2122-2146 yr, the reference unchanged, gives 2144.0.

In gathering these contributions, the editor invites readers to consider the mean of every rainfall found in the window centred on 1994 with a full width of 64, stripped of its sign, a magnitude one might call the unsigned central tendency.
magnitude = 433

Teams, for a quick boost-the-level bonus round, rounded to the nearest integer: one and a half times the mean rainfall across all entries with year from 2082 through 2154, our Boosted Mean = 673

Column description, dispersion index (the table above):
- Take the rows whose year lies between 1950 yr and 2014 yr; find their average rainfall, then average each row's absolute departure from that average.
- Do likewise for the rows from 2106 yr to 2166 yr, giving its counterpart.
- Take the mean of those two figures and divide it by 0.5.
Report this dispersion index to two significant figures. 55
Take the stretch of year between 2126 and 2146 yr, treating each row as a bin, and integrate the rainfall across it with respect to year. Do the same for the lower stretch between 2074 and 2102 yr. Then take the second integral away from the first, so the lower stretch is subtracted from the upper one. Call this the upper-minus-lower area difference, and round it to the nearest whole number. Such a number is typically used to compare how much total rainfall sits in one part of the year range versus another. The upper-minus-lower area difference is -2975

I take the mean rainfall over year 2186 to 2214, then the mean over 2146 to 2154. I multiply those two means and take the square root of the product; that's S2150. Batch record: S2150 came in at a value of 437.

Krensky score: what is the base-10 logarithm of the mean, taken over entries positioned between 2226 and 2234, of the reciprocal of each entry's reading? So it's -2.605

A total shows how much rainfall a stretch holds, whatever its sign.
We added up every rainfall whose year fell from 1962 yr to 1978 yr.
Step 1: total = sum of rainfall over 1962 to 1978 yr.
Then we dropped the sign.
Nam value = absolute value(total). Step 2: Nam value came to 1747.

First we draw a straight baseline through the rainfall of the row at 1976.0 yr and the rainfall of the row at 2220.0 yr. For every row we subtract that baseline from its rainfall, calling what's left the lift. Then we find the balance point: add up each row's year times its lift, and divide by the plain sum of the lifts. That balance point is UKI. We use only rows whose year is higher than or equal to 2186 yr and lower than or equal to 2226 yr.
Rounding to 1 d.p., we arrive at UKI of 2200.8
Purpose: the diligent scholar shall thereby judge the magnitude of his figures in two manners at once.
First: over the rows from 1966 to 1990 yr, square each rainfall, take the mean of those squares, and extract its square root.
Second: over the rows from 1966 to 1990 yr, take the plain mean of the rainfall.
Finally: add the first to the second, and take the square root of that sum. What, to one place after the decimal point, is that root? 29.6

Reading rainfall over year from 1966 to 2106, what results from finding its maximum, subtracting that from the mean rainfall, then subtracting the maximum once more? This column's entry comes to -557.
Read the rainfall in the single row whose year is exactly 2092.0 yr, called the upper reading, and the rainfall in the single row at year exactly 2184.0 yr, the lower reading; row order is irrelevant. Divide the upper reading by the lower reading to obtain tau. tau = 0.98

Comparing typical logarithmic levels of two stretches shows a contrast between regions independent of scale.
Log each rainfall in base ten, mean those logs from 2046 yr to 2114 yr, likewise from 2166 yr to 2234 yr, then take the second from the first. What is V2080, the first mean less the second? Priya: 0.015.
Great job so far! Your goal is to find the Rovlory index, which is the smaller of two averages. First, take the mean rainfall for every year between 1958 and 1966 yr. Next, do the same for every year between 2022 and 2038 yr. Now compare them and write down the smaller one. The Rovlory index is 423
